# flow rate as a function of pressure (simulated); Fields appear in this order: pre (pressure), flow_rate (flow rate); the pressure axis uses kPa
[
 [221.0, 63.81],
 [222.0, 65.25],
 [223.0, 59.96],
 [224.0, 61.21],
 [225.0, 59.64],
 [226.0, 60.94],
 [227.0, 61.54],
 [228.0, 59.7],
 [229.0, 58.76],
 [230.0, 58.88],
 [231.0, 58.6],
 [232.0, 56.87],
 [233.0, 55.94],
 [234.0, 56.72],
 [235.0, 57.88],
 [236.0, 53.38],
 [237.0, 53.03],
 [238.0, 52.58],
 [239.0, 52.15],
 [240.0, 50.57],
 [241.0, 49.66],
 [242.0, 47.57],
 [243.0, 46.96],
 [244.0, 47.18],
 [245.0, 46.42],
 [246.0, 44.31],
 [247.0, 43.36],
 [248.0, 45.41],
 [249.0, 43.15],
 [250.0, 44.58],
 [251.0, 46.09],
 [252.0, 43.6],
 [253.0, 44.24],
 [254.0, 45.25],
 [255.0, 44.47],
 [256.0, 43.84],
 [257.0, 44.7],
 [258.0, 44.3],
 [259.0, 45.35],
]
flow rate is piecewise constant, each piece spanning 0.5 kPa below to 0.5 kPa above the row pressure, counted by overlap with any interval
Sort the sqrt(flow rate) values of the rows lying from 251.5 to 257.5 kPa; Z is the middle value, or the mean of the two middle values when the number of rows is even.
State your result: 6.66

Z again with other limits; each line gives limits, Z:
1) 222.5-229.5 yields 7.74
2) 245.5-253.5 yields 6.65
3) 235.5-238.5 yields 7.28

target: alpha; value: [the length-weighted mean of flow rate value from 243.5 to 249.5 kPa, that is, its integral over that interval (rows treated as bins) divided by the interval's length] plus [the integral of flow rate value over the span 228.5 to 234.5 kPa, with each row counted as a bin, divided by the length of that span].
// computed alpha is 103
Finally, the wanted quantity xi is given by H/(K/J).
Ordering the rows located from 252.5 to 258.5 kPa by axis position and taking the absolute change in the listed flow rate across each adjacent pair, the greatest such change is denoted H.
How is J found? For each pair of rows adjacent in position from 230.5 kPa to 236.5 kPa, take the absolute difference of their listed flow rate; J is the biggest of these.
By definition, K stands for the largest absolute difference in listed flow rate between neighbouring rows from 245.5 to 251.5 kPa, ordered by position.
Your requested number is 2.0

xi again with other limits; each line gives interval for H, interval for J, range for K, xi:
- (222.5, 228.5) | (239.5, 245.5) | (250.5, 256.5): 1.5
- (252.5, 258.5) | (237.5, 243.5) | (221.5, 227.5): 0.4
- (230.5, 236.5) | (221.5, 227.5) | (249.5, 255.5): 9.6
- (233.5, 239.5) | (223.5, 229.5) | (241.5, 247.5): 3.9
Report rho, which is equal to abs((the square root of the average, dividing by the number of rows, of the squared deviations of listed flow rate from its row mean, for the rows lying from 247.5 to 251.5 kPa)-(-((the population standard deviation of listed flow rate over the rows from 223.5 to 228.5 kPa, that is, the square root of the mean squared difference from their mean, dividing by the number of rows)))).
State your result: 1.9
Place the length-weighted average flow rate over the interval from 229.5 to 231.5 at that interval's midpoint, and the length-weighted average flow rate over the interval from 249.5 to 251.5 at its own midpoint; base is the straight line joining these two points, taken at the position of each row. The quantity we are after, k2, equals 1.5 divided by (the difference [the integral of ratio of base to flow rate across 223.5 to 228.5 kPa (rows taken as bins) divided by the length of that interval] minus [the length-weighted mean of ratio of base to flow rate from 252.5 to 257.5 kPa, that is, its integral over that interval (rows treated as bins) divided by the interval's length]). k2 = 22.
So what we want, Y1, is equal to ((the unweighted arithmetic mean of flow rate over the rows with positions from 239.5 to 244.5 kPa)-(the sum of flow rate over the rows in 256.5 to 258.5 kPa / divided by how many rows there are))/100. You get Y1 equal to 0.039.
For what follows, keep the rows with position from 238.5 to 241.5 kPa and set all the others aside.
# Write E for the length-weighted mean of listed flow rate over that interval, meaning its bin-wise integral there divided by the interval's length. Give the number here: 51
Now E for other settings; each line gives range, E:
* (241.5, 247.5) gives 46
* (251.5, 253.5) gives 44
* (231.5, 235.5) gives 57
